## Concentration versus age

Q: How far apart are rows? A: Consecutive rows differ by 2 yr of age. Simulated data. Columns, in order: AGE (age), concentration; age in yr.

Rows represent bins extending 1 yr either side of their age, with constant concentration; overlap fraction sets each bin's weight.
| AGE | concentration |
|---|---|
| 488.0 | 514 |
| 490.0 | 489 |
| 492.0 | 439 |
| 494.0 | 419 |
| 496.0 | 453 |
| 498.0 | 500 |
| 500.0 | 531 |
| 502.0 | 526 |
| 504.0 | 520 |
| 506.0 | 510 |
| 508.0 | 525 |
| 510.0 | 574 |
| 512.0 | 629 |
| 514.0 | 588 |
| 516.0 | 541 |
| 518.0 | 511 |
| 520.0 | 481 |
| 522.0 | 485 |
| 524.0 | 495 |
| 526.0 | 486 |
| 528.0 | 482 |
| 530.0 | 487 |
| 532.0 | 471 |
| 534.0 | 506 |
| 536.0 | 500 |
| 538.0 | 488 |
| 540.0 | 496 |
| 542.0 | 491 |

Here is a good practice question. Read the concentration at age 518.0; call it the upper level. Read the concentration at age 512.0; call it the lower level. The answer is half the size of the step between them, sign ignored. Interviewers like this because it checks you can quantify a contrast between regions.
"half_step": 59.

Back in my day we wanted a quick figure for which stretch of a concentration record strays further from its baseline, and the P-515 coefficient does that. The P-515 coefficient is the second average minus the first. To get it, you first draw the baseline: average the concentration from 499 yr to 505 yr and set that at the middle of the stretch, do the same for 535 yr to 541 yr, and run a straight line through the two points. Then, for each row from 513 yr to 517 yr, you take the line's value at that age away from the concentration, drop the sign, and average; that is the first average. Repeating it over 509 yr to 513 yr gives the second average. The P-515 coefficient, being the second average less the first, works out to 34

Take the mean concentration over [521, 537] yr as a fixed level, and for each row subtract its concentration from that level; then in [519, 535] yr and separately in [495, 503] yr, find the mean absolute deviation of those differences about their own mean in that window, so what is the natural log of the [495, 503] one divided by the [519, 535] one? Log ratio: 1.3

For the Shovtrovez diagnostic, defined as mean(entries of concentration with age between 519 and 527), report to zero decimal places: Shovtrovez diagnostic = 487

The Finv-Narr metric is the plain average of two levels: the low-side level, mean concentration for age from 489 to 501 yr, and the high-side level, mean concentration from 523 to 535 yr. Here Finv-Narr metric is 480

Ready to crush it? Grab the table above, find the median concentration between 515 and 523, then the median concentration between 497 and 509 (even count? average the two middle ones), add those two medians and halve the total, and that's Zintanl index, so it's 510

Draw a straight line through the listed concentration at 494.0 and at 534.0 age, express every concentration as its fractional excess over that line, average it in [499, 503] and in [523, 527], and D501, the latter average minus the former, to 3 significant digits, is -0.209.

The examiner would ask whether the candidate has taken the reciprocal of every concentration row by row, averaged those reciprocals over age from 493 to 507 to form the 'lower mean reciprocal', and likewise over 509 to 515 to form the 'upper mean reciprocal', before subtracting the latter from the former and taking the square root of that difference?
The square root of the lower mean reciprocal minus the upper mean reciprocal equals 0.019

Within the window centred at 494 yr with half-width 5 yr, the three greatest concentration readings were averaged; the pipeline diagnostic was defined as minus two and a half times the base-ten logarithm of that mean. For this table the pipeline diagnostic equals -6.70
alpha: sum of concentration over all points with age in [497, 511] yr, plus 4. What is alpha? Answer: 3690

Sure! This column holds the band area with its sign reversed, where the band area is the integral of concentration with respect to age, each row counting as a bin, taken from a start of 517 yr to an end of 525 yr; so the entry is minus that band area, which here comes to -3944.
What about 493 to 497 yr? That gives -1744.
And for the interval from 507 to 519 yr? -6736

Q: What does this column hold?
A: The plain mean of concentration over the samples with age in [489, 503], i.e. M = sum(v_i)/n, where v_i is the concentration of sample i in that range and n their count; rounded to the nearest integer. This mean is 480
